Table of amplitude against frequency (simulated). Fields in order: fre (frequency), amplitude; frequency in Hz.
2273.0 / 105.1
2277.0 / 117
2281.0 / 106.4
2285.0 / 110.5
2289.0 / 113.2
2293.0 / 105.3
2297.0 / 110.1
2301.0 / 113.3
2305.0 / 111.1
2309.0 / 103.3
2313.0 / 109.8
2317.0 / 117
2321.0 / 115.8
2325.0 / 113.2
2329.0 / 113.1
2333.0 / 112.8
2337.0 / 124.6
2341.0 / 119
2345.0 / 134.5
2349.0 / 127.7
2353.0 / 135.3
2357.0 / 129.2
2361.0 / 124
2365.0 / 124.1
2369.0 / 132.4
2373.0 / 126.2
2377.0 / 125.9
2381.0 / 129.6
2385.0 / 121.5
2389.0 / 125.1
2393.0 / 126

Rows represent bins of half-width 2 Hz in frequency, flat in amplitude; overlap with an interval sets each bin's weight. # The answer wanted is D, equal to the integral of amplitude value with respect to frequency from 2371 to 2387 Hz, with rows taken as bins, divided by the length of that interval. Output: 126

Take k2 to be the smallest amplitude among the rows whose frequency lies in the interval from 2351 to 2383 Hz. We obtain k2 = 124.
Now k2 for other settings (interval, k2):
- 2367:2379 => 125.9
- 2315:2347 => 112.8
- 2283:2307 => 105.3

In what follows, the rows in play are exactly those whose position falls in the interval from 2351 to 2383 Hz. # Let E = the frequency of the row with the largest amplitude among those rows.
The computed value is 2353.0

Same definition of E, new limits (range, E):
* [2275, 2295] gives 2277.0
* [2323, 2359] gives 2353.0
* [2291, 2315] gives 2301.0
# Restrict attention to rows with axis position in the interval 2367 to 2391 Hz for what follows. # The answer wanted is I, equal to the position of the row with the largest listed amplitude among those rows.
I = 2369.0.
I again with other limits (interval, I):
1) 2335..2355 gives 2353.0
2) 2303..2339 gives 2337.0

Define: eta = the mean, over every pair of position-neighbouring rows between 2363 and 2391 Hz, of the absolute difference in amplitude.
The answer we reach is 5.0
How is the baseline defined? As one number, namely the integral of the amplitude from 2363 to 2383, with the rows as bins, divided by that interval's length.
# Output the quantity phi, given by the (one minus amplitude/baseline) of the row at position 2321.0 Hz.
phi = 0.093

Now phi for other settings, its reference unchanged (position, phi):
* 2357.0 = -0.012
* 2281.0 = 0.166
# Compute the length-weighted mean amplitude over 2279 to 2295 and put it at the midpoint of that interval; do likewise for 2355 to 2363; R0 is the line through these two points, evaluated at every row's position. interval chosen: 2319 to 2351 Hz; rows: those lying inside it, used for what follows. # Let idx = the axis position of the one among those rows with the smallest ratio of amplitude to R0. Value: 2333.0 Hz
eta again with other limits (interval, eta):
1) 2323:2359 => 6.7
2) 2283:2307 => 4.2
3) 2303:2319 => 7.2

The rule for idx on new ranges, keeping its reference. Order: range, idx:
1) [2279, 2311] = 2309.0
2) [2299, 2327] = 2309.0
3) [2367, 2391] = 2385.0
